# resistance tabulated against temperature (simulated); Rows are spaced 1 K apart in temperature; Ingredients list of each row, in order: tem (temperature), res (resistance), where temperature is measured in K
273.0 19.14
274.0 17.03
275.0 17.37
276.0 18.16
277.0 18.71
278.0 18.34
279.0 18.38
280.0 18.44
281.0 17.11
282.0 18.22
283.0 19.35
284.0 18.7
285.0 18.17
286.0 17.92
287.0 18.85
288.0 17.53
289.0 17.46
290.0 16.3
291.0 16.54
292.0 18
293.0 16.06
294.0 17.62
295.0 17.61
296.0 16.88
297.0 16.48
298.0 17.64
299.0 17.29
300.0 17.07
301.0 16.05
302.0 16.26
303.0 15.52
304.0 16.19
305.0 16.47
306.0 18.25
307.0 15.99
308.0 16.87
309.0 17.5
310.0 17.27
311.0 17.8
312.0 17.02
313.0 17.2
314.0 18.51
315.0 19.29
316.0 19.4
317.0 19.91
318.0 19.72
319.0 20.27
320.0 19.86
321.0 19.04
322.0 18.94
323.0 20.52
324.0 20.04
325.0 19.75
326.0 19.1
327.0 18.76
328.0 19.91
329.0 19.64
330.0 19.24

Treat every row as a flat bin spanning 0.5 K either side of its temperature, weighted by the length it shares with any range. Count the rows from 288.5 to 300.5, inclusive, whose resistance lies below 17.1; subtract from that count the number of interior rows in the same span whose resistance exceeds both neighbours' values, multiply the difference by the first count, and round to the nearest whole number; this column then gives 18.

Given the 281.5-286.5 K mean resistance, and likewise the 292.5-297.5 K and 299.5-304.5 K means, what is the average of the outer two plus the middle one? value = 34.3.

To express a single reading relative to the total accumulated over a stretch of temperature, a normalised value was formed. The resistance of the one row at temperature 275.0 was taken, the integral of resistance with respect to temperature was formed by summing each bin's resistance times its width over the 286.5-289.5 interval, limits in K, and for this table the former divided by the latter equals 0.323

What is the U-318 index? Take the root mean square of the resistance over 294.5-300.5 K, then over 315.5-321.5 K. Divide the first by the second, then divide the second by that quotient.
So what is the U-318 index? 23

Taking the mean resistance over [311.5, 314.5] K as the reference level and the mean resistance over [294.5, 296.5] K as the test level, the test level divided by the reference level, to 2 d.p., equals 0.98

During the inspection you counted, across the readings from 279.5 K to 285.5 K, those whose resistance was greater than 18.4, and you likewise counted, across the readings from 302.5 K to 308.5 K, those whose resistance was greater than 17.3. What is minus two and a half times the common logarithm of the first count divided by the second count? -1.2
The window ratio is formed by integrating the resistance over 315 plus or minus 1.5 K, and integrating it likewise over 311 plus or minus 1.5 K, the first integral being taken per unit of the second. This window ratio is 1.10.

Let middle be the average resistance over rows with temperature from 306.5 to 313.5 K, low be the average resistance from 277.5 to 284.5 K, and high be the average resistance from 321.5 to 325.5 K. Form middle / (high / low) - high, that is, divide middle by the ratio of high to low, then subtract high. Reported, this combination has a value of -3.97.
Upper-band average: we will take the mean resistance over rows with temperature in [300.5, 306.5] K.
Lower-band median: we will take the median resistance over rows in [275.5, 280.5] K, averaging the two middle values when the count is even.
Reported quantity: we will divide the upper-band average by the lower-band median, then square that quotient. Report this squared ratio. 0.80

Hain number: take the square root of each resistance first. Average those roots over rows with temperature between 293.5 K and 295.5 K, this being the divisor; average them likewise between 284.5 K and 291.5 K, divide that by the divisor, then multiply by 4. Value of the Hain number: 3.99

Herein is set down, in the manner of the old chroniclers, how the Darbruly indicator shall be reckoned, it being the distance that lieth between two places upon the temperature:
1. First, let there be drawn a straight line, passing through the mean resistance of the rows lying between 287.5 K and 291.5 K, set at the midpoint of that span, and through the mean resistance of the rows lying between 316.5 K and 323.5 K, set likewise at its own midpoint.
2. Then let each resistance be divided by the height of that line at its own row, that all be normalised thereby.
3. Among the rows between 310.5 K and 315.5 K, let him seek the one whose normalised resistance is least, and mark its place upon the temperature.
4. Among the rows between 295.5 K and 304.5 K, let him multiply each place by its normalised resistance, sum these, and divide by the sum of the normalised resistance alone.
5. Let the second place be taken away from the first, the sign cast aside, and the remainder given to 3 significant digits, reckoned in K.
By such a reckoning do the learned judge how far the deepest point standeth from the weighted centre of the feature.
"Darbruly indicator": 12.1 K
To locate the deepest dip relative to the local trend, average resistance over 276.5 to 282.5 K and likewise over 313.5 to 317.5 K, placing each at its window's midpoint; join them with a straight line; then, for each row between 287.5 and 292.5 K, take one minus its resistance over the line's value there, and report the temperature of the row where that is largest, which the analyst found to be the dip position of 290.0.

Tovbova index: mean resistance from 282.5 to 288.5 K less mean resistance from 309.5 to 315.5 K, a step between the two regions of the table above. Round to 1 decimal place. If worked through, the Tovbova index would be 0.6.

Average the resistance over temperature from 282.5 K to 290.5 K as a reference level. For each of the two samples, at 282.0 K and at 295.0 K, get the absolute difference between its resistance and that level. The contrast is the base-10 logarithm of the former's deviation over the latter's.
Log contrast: -0.36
